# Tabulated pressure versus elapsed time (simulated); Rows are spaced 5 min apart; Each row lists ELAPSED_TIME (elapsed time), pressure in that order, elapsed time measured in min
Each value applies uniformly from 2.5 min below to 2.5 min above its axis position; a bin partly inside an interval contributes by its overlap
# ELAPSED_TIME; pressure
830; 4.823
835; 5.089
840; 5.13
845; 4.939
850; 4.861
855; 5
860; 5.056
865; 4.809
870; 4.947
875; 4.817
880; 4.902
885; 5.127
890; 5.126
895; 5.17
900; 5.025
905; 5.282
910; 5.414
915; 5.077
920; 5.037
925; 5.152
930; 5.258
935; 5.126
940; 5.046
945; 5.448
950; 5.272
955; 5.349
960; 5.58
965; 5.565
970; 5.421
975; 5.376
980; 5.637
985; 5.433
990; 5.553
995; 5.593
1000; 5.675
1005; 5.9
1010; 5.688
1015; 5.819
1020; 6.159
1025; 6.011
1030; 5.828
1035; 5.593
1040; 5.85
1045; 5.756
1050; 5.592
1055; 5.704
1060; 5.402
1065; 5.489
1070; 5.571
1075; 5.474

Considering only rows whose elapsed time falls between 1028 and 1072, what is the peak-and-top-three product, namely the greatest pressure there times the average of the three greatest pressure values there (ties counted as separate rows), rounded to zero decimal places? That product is 34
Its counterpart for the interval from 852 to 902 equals 27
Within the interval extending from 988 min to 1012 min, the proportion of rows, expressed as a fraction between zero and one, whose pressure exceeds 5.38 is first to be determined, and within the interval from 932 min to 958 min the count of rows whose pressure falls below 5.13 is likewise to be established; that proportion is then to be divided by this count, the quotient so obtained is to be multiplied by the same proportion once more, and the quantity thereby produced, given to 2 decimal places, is 0.50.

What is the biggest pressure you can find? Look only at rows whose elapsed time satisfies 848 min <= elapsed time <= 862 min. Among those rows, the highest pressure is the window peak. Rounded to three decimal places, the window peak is 5.056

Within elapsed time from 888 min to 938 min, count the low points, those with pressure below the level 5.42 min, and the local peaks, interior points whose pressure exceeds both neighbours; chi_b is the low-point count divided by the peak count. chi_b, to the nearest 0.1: 3.3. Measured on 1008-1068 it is 0.3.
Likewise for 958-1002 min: 1.0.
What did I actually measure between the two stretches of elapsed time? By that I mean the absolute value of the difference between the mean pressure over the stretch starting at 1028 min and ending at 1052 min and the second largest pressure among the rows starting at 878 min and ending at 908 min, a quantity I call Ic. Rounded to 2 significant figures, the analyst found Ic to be 0.55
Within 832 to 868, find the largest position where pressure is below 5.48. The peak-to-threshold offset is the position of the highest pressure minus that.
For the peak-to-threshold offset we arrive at -25 min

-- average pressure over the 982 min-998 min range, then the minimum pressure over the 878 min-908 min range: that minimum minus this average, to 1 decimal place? -0.6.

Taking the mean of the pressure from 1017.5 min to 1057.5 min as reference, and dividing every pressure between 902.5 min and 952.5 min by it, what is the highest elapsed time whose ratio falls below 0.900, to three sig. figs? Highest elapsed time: 940 min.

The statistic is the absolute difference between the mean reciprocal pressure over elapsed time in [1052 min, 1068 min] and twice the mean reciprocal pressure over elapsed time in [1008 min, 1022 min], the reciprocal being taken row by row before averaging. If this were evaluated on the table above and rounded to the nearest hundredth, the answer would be 0.16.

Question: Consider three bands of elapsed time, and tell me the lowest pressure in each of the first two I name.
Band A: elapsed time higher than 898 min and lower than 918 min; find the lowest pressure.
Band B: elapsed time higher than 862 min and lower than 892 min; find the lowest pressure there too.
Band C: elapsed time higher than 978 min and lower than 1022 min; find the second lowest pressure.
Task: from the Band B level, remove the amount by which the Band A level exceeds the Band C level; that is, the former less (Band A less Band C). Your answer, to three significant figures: 5.34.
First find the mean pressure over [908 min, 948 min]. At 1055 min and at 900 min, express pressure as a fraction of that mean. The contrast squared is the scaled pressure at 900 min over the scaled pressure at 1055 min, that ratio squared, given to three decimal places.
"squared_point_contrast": 0.776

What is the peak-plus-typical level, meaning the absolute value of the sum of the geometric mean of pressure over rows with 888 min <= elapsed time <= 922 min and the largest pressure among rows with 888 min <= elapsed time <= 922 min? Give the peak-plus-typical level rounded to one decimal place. 10.6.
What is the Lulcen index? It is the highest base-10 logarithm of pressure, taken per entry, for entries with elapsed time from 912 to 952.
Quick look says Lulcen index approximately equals 0.736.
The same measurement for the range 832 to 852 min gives 0.710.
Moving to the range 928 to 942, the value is 0.721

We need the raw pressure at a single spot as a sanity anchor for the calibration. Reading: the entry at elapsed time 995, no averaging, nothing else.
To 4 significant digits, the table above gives 5.593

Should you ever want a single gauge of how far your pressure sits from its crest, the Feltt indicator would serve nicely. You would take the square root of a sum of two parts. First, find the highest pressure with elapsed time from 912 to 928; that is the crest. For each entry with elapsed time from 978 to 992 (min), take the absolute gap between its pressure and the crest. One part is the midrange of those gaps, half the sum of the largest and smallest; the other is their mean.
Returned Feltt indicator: 0.88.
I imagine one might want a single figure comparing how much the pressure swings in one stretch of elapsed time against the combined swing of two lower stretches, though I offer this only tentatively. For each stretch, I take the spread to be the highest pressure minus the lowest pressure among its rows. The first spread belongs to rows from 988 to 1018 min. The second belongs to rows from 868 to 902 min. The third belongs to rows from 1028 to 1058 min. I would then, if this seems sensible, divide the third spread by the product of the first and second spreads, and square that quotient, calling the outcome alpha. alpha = 4.4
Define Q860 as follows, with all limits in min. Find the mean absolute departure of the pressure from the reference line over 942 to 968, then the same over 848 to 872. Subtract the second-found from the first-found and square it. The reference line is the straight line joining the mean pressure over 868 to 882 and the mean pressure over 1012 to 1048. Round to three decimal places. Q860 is 0.002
